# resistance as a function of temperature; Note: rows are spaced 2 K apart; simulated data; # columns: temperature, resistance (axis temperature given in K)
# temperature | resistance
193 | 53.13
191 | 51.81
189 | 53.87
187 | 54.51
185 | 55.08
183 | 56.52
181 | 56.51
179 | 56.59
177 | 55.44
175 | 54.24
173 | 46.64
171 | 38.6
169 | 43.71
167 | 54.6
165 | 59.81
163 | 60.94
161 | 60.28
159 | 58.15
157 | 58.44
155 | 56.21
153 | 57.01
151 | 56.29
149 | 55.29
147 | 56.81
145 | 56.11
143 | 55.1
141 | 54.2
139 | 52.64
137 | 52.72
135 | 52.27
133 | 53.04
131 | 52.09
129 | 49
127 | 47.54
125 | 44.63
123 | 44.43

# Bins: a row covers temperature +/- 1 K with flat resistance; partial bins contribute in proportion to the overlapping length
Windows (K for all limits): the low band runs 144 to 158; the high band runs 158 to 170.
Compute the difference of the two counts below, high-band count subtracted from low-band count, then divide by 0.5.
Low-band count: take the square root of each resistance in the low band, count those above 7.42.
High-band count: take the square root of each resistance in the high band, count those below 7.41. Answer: 10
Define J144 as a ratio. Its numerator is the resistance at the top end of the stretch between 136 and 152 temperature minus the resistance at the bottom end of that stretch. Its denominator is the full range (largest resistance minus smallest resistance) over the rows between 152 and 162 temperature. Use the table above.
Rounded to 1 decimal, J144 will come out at 0.9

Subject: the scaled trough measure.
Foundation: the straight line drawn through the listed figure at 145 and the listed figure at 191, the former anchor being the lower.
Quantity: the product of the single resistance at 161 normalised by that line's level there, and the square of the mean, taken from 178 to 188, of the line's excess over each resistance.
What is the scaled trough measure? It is 12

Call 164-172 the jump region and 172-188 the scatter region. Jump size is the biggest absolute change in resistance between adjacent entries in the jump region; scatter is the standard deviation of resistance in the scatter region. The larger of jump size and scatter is 11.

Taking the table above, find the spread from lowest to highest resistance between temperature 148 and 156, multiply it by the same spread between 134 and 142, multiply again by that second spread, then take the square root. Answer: 3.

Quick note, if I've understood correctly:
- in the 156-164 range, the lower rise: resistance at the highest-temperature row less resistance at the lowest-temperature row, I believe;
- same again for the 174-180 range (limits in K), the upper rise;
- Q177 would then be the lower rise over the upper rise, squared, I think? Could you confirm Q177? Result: 1.13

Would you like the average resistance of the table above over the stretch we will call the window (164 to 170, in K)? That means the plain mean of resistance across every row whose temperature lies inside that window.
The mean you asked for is 52.7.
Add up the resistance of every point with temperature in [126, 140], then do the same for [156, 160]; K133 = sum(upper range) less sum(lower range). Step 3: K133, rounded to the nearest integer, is -243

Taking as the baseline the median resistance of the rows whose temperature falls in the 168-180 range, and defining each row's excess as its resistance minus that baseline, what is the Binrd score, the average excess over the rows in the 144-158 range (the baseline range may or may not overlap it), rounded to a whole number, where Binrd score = 6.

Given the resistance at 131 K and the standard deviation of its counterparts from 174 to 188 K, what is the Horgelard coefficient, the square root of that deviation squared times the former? 7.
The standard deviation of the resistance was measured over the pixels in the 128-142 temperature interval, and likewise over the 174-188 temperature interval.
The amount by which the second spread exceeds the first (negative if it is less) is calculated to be -1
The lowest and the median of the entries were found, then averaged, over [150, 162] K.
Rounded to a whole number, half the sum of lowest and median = 57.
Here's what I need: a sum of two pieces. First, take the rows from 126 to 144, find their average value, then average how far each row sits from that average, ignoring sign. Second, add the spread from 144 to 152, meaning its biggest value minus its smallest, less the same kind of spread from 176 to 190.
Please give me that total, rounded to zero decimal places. 0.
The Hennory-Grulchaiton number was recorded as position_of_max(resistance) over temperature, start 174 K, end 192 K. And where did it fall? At 179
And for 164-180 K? 165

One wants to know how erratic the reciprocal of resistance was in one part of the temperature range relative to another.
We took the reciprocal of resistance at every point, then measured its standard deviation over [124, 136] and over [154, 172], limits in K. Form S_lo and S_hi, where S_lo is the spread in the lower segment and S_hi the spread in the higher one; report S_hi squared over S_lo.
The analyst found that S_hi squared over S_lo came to 0.008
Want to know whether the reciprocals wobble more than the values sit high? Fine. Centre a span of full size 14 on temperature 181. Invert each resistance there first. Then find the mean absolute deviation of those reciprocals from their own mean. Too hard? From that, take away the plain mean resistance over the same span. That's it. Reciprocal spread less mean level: -55.6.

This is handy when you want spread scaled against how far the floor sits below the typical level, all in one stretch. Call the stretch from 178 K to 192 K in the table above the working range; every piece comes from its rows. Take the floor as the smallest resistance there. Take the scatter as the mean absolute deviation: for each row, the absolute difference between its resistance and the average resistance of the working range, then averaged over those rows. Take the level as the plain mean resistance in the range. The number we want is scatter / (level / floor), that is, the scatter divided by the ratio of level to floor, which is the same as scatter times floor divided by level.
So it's 1.3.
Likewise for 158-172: 5.2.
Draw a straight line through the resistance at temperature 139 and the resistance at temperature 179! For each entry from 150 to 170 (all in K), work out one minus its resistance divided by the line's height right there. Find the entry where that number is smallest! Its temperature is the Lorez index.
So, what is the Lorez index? 163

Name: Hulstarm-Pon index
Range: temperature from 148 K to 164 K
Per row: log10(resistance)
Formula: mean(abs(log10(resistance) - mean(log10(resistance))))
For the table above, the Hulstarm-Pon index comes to 0.012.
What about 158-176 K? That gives 0.058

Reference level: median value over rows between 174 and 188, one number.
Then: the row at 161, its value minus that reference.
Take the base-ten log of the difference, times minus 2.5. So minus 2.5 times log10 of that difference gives -1.71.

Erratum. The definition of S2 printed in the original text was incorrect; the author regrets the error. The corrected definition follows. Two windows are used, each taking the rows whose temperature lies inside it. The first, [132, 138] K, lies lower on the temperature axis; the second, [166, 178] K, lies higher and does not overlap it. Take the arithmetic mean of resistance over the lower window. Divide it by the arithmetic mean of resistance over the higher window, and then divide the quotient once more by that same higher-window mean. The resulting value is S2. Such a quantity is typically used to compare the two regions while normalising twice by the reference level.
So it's 0.022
